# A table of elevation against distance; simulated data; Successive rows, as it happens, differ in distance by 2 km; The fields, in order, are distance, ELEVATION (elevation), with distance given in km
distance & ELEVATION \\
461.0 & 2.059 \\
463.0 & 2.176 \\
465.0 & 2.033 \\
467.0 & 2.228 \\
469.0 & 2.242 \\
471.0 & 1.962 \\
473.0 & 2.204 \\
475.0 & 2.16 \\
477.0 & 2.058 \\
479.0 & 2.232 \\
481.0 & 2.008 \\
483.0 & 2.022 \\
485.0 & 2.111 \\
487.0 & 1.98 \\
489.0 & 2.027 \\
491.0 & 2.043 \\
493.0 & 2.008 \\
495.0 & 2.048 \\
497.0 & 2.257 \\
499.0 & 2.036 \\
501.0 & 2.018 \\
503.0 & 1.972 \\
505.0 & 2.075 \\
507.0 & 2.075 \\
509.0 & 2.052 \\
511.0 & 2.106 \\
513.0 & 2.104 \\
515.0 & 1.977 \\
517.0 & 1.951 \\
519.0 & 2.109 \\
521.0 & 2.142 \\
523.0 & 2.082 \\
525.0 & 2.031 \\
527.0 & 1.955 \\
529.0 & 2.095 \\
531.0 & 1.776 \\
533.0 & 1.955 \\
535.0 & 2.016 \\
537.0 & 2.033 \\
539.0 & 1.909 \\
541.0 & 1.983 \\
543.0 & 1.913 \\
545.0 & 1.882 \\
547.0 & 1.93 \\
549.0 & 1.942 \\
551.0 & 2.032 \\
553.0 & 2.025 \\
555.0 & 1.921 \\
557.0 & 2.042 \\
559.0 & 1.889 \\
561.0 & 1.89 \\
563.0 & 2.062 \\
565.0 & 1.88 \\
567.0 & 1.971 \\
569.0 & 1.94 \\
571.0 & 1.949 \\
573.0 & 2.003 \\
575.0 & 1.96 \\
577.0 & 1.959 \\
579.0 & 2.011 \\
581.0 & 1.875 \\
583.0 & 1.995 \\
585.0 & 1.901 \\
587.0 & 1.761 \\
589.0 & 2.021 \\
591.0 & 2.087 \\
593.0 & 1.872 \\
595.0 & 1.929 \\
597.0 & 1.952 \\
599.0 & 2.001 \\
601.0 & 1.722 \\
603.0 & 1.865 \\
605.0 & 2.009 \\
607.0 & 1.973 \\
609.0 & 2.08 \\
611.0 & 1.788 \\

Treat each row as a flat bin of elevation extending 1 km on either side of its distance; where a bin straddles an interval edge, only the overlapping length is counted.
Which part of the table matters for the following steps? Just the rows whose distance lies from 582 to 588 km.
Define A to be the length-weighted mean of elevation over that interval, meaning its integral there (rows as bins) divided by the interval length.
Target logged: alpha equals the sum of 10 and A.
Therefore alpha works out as 11.9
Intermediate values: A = 1.89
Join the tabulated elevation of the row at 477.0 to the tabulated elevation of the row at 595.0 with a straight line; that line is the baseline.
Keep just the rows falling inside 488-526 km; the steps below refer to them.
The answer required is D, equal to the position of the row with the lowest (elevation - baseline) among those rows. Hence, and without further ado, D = 517.0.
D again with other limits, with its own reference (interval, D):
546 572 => 565.0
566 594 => 587.0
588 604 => 601.0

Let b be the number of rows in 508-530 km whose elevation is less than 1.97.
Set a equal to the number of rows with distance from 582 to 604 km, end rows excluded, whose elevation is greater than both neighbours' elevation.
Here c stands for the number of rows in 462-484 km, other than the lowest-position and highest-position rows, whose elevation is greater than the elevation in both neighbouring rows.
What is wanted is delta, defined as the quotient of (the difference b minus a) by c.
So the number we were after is 0.0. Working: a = 2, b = 2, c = 3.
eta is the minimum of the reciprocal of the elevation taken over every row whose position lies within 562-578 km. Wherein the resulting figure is 0.485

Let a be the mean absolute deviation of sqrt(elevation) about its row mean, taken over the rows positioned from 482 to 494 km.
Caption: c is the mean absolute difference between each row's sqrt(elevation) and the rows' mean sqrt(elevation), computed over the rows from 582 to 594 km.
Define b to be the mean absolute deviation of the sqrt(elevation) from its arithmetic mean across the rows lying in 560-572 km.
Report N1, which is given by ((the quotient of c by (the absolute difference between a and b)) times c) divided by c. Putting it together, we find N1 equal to 6.0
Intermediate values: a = 0.011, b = 0.016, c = 0.034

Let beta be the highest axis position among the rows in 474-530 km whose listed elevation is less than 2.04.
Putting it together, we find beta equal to 527.0 km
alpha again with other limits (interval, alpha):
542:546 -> 11.9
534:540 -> 12.0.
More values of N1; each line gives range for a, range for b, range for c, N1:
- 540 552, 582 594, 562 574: 0.8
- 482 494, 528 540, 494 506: 1.2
